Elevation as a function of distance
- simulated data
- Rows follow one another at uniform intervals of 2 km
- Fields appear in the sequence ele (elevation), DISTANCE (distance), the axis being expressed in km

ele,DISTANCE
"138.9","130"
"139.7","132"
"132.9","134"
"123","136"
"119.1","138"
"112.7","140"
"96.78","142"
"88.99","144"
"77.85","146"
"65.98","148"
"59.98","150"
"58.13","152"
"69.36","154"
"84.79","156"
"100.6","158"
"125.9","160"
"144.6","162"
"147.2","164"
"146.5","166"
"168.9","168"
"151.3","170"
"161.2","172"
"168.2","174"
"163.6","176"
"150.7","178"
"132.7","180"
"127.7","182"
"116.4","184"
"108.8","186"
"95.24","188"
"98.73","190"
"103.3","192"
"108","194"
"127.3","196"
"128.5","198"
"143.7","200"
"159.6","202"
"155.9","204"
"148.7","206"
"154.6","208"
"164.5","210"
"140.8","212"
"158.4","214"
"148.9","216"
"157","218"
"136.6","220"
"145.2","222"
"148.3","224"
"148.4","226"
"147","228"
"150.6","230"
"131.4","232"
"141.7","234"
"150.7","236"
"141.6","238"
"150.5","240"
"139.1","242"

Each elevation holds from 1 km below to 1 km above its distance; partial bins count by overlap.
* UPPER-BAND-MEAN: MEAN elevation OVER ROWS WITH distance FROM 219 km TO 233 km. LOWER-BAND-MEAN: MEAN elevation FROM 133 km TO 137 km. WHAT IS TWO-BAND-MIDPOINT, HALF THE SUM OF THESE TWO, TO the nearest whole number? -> 136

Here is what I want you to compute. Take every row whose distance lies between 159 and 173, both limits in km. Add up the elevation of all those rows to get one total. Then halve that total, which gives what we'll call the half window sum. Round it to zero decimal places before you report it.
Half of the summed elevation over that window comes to 523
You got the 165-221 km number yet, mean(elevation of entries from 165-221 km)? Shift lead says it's 140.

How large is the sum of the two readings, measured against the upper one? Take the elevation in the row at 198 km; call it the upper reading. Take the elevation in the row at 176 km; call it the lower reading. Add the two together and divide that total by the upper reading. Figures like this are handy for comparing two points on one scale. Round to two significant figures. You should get 2.3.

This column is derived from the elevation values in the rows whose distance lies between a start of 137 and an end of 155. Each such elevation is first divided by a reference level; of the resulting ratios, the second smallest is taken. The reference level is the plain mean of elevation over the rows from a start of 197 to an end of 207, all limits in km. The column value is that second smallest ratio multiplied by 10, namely 4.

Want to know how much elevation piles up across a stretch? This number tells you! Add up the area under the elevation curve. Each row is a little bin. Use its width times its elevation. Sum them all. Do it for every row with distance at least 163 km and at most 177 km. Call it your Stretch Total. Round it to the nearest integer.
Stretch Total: 2214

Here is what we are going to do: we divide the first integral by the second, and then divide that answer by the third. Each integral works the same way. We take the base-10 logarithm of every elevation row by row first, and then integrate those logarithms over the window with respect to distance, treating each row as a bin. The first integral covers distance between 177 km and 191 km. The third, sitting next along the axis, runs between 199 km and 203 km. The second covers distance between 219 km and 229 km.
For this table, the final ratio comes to 0.15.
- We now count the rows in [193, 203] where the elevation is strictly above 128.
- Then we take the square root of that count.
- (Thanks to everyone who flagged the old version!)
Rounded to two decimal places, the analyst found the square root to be 1.73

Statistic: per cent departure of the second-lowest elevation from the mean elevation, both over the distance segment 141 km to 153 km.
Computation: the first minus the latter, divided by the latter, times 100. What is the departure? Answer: -20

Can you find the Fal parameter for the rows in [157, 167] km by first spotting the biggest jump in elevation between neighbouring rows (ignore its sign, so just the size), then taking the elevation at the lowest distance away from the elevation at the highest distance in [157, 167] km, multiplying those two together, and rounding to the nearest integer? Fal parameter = 1161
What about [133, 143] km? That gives -575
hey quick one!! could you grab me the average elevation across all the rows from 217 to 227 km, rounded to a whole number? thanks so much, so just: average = 147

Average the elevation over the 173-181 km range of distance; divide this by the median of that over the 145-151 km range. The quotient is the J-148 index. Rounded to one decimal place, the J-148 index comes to 2.3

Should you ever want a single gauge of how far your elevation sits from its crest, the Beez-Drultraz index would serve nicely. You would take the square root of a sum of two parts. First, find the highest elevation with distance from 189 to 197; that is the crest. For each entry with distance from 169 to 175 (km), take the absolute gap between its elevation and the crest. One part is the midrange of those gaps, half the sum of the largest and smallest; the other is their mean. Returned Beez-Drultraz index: 8.1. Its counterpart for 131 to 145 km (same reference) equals 6.1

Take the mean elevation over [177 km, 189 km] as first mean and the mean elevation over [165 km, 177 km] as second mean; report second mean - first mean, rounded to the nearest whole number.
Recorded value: 38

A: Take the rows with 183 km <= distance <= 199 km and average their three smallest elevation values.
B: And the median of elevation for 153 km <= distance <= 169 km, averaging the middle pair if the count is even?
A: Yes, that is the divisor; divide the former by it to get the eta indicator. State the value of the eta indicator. 0.73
